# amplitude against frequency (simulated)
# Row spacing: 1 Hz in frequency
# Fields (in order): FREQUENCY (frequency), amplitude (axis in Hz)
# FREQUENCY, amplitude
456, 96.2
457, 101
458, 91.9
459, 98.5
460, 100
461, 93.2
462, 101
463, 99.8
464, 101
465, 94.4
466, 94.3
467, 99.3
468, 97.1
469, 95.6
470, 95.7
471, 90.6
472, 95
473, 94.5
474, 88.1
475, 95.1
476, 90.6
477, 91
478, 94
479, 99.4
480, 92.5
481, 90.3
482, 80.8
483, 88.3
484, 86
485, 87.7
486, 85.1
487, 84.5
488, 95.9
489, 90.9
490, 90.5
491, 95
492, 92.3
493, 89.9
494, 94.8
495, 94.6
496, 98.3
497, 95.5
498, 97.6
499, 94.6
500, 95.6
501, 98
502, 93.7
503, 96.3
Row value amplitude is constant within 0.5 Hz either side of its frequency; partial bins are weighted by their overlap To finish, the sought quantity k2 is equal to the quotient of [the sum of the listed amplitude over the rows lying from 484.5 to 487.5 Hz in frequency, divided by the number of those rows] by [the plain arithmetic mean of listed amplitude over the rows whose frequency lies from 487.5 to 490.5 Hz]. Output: 0.93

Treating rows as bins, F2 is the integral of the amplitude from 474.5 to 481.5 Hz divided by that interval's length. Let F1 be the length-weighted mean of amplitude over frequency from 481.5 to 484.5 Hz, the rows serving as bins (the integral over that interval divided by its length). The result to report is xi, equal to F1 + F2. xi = 178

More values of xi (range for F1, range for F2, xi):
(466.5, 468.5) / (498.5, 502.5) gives 194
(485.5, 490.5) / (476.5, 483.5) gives 180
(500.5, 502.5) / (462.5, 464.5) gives 196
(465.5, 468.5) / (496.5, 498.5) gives 193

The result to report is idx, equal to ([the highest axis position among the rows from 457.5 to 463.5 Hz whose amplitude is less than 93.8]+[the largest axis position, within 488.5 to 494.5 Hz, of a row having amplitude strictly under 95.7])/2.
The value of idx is 477.5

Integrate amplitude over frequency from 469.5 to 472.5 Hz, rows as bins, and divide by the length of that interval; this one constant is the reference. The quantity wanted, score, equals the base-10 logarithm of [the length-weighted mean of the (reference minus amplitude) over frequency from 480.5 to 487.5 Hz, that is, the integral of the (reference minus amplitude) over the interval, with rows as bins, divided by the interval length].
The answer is 0.9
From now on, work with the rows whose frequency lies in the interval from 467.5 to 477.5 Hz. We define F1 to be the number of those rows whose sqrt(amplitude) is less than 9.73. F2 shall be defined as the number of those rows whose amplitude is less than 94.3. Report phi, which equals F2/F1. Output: 0.80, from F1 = 5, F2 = 4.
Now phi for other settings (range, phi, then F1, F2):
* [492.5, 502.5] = 0.50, 4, 2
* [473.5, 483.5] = 1.00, 8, 8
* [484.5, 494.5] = 1.00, 7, 7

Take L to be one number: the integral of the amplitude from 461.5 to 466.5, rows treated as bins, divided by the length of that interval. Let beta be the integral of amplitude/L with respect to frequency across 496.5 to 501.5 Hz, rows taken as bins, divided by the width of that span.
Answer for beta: 0.981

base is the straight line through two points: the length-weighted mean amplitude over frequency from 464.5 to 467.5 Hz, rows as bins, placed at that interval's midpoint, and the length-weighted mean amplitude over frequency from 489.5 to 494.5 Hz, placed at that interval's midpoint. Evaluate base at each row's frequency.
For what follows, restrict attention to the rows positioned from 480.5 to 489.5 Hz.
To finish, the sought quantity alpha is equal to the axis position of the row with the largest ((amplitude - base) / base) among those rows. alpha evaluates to 488 Hz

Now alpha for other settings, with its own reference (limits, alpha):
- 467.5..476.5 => 468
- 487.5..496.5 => 496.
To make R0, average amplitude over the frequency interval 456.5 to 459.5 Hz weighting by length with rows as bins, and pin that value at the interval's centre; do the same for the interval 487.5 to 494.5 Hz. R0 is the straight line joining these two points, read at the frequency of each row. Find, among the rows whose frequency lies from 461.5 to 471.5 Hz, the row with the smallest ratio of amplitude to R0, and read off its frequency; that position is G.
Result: 471 Hz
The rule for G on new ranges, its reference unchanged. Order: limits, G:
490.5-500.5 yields 493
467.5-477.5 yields 474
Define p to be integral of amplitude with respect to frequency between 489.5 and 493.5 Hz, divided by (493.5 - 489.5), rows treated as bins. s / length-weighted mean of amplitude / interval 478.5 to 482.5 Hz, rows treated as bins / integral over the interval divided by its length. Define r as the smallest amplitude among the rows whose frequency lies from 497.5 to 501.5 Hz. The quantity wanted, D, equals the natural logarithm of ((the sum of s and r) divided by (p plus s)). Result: 0.015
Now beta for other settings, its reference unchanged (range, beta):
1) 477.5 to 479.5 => 0.986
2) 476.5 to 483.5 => 0.927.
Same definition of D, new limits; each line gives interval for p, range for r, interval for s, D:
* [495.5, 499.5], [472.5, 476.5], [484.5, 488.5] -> -0.047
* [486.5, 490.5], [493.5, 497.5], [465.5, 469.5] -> 0.022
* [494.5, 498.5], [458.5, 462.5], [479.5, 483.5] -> -0.018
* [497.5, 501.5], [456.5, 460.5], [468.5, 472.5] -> -0.024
